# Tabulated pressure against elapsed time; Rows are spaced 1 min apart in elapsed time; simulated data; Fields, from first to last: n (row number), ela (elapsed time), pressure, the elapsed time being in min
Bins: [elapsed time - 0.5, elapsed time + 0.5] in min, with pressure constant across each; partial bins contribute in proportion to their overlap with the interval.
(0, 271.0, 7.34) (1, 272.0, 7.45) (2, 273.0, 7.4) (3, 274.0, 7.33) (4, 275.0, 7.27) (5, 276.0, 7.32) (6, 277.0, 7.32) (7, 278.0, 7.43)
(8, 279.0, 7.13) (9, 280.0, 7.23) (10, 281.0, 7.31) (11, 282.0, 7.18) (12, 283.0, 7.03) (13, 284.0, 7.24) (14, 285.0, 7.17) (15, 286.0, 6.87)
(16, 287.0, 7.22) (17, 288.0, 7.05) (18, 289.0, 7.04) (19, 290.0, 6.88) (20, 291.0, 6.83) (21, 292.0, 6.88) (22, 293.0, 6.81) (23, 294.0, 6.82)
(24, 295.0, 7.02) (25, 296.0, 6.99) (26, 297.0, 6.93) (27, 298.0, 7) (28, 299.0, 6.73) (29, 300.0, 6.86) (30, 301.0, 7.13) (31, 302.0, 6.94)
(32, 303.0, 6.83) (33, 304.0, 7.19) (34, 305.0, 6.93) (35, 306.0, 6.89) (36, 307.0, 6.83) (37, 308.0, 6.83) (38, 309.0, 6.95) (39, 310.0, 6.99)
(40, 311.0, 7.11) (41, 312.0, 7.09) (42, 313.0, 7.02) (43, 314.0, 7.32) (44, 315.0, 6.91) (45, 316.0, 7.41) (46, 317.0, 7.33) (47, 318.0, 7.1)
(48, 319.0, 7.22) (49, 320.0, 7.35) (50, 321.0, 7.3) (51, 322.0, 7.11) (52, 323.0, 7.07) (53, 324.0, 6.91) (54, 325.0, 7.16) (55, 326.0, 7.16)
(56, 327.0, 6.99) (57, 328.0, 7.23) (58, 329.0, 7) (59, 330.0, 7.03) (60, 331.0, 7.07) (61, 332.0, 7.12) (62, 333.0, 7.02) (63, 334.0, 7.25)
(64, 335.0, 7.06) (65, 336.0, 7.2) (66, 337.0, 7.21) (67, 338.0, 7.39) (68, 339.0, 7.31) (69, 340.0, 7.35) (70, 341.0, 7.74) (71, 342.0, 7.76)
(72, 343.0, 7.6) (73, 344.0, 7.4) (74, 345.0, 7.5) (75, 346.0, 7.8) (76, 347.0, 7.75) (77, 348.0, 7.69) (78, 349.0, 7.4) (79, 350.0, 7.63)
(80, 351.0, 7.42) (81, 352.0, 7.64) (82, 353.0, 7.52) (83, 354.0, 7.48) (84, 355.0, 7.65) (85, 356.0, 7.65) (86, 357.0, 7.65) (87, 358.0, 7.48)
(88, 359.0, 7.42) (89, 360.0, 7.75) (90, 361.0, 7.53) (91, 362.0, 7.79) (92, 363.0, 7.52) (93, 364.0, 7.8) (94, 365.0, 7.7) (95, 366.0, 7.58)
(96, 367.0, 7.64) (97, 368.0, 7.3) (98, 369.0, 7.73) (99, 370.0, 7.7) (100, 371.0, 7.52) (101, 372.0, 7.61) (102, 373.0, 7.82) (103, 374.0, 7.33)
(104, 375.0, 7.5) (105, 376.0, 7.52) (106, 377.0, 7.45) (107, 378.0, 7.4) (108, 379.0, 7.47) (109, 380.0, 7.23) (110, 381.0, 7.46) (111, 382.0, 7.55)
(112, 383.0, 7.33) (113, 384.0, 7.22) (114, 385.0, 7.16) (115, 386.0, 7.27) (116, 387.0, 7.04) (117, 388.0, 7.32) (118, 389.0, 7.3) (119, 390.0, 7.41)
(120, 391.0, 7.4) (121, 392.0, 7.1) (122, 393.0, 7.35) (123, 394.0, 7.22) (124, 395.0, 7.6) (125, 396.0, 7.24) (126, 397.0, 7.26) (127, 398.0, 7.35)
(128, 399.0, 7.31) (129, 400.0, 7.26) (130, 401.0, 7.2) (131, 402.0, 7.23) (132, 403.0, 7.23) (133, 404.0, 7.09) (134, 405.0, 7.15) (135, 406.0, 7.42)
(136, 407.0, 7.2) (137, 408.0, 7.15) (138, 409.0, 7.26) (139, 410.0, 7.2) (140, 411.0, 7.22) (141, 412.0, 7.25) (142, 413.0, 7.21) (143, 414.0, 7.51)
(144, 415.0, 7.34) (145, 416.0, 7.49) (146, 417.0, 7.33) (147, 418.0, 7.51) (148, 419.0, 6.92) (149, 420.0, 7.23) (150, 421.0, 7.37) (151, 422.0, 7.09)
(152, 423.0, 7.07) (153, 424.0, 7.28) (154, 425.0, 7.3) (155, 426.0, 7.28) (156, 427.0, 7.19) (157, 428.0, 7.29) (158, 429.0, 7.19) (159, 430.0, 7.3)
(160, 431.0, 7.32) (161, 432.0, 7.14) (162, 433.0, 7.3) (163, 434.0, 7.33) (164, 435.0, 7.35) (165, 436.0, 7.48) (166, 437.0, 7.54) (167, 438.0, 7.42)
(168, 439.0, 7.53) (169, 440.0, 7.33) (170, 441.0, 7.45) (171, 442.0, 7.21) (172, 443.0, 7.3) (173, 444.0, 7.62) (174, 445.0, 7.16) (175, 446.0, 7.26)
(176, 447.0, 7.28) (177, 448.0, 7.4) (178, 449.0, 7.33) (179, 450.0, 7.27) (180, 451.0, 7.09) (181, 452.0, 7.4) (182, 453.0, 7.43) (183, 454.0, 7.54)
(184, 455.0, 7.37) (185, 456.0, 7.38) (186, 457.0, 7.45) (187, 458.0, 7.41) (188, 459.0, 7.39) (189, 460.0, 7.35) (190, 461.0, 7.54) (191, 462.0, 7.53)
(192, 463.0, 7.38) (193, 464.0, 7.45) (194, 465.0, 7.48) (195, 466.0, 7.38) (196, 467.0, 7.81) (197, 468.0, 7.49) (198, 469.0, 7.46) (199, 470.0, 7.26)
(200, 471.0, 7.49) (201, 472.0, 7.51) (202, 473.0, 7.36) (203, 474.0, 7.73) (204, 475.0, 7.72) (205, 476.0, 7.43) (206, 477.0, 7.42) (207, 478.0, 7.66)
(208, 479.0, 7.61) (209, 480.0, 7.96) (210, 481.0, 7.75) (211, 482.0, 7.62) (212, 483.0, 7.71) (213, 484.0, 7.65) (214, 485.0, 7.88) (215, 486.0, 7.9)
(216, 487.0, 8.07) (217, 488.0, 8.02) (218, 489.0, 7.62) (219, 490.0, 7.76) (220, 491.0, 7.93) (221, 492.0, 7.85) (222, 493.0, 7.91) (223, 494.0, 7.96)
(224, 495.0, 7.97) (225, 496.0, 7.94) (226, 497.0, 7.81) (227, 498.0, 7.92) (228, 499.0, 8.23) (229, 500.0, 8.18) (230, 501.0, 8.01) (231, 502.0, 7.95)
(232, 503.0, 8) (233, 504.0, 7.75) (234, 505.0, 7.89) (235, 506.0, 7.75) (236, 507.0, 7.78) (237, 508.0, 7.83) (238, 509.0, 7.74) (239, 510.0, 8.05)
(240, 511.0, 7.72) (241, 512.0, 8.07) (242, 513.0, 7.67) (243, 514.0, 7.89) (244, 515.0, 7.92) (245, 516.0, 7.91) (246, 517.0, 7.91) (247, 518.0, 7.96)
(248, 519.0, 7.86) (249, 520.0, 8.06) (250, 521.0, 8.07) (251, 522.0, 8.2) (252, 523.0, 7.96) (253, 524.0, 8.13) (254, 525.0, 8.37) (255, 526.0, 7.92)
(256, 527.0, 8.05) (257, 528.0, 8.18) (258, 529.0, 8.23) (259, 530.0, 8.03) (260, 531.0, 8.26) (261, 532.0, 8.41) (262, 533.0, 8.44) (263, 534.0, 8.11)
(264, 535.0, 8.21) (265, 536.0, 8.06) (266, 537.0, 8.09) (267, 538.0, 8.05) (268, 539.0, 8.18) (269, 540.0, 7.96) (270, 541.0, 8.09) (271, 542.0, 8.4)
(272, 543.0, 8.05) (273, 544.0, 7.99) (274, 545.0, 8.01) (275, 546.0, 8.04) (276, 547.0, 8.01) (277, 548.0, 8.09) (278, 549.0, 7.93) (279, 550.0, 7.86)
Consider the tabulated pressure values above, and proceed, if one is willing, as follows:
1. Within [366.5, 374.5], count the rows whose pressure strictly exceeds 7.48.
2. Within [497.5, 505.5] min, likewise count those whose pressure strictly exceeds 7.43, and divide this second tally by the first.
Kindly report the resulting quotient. 1.3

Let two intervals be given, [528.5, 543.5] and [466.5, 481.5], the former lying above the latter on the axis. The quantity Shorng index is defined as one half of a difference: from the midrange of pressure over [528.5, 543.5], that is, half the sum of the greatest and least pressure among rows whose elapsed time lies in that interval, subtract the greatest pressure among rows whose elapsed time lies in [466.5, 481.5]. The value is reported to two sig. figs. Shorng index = 0.12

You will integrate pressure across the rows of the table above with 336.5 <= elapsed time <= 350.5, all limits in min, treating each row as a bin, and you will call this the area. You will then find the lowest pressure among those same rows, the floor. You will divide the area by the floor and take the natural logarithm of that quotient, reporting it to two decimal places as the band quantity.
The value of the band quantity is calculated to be 2.68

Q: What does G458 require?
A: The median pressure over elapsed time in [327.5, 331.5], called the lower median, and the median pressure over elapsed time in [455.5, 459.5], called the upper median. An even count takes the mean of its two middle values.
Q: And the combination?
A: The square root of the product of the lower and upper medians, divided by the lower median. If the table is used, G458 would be 1.02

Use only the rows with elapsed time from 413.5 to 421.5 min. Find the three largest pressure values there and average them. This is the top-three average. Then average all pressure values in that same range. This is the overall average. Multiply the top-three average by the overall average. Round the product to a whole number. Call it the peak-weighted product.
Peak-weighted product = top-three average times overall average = 55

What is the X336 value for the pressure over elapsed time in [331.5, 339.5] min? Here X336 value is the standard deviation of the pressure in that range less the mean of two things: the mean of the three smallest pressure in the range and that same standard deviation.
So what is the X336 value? -3.47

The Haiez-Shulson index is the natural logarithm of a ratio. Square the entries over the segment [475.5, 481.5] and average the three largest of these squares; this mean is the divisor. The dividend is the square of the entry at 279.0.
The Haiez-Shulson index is -0.18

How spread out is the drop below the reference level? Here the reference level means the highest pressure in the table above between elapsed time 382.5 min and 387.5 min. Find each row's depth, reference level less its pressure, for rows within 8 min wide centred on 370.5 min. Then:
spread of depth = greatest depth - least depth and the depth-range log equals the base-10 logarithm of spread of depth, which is -0.284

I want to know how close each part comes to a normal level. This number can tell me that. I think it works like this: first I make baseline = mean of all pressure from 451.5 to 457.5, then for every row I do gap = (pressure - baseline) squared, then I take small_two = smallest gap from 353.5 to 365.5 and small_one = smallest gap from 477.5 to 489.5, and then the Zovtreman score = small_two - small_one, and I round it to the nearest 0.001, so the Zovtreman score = -0.033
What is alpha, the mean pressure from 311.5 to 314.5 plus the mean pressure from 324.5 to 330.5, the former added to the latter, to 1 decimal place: 14.2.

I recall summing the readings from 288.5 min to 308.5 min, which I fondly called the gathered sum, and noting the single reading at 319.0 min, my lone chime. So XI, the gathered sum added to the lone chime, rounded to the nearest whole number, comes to 146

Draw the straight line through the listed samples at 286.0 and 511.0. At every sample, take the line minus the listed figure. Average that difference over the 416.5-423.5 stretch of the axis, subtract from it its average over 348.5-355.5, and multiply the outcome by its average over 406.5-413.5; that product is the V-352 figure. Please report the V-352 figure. 0.07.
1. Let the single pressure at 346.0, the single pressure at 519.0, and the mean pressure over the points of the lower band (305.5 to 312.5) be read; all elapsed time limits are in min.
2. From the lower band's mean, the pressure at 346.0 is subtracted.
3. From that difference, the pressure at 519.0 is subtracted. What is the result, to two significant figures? -8.7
